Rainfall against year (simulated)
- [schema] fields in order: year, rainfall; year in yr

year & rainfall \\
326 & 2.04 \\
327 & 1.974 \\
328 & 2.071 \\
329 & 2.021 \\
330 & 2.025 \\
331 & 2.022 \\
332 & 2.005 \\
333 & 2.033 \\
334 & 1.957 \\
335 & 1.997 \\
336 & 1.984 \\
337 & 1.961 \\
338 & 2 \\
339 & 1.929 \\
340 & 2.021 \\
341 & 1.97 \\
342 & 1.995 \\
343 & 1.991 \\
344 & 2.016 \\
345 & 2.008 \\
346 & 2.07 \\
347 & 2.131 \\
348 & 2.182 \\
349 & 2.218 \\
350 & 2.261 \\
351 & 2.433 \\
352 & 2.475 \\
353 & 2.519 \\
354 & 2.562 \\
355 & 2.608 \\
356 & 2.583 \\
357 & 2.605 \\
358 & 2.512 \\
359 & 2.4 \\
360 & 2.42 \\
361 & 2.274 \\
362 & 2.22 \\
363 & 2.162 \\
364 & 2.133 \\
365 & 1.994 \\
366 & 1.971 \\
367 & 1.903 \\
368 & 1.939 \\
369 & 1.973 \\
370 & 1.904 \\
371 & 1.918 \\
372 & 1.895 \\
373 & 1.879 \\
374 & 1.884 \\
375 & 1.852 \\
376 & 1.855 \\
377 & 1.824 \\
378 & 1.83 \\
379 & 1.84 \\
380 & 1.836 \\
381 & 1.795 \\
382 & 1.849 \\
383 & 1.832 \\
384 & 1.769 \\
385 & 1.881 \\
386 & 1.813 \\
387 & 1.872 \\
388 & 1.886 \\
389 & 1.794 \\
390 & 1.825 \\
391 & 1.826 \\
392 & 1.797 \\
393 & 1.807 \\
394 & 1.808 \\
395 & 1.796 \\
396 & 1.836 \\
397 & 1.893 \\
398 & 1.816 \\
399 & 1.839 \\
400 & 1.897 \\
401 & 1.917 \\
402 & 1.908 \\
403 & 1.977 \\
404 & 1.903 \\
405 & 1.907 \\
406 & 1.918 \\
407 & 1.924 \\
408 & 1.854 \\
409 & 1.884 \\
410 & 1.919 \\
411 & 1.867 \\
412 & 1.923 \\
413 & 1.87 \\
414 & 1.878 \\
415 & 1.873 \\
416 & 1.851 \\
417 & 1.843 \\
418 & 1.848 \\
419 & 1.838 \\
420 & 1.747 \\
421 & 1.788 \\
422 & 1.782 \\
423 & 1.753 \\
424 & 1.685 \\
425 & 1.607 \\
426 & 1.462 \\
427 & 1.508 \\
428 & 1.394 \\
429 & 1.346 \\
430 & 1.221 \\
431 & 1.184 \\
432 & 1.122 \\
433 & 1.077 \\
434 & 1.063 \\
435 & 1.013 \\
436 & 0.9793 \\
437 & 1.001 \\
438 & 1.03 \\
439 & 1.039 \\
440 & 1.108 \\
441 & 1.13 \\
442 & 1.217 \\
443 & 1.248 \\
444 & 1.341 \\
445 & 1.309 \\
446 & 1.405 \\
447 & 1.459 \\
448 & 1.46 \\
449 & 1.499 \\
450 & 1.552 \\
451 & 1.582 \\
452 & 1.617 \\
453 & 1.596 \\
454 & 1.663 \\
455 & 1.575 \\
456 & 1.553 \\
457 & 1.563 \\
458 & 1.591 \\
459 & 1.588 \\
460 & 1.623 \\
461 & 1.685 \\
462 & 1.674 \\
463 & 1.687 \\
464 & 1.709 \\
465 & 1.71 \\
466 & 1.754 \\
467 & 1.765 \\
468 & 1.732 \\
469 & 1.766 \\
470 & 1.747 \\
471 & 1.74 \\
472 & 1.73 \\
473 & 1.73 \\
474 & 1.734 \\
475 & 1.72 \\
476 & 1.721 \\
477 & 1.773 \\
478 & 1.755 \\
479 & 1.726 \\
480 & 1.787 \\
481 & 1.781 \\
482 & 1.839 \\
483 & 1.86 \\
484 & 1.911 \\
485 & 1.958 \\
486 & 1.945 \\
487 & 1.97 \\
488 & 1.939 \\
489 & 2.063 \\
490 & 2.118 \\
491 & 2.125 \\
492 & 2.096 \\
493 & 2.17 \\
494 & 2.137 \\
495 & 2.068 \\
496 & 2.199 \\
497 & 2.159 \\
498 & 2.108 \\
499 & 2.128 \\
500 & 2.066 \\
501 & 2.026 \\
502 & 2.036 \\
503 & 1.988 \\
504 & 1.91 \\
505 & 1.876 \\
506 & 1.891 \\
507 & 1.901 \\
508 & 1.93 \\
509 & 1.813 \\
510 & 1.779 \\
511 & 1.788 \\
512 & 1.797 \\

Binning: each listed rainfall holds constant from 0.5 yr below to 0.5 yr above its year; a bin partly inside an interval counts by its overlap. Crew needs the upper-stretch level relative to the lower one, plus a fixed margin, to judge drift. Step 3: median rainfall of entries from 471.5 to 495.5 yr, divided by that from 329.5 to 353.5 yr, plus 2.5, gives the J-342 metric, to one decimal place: 3.4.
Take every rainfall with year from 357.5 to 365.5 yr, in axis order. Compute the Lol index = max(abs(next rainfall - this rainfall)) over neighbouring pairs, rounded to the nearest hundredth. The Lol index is 0.15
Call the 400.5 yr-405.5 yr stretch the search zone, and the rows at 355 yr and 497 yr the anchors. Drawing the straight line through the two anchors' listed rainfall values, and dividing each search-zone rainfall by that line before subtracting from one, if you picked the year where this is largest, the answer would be 404 yr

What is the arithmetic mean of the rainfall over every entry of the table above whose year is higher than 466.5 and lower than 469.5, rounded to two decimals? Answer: 1.75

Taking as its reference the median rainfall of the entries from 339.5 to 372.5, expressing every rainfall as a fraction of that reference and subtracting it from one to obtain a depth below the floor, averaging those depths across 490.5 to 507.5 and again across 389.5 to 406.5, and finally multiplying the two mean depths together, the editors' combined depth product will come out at 0.005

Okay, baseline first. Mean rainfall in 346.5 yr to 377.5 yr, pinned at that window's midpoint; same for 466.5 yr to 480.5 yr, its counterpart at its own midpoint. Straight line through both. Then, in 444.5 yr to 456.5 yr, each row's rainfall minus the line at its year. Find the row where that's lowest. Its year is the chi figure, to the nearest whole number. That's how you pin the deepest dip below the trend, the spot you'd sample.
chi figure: 445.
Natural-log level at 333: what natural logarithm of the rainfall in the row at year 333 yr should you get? 0.710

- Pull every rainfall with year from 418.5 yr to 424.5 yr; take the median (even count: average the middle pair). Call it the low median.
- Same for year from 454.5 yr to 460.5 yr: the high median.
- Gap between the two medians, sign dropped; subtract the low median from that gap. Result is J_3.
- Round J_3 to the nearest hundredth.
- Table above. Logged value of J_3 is -1.58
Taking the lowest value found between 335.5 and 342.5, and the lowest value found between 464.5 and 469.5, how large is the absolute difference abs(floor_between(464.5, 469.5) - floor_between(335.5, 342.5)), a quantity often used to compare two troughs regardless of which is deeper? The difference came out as 0.2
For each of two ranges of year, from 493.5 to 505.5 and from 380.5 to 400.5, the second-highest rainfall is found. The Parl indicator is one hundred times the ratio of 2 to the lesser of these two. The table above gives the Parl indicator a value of 105.7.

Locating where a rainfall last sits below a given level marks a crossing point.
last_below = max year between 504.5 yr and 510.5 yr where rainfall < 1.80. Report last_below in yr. 510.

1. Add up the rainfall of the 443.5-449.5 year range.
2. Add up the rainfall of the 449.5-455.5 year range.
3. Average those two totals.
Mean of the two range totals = 9.0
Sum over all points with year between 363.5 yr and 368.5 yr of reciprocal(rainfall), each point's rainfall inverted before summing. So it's 2.5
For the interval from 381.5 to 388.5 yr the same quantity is 3.8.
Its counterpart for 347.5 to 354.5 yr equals 3.0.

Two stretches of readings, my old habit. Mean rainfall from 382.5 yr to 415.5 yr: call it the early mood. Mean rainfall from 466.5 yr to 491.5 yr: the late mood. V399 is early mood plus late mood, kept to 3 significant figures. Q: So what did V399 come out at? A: 3.70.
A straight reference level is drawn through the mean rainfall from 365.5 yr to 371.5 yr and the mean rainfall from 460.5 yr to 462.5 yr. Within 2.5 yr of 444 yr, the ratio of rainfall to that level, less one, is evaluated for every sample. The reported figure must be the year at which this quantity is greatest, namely 446 yr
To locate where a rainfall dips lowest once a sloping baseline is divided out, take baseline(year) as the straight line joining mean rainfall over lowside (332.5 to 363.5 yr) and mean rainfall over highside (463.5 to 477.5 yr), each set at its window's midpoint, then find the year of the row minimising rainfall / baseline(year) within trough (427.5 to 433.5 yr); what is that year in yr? 433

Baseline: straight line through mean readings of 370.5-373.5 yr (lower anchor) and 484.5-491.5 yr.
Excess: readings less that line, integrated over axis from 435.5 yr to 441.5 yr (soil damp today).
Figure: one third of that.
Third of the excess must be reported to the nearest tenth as -1.8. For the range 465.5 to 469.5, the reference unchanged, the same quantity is -0.3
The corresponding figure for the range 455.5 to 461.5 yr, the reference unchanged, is -0.8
